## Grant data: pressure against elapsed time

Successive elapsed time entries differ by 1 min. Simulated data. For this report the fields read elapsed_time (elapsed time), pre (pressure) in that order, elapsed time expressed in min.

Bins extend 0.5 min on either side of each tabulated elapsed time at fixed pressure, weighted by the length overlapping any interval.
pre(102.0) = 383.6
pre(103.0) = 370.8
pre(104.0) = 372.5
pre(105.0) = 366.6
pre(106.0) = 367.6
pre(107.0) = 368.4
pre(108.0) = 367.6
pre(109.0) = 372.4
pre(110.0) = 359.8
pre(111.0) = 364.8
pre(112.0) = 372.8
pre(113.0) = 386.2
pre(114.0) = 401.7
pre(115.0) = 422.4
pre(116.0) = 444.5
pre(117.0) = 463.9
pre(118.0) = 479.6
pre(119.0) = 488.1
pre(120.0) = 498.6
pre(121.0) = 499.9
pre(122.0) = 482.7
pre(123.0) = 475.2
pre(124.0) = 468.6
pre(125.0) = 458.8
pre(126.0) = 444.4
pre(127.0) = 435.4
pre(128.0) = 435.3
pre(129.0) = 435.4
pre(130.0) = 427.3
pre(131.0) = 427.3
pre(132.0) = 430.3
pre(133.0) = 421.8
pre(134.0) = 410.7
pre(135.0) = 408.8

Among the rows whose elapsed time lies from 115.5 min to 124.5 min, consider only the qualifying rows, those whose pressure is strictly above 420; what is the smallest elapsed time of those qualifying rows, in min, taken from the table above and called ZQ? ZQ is 116.0 min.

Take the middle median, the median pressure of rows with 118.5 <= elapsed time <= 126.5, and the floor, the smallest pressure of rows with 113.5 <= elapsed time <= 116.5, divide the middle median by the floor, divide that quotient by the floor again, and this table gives 0.0030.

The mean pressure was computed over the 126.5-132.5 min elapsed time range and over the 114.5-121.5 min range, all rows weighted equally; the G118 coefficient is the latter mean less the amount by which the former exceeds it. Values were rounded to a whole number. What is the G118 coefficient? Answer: 510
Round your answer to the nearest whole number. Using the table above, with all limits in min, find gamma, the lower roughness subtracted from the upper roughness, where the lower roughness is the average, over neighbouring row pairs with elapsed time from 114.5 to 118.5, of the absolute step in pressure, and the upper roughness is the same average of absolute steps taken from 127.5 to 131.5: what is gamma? -16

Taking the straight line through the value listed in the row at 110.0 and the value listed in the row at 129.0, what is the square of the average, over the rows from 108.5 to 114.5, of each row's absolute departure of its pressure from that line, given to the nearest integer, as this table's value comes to 111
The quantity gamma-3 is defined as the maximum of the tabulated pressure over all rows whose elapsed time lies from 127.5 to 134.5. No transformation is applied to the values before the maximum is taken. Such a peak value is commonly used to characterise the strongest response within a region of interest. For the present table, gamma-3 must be 435.4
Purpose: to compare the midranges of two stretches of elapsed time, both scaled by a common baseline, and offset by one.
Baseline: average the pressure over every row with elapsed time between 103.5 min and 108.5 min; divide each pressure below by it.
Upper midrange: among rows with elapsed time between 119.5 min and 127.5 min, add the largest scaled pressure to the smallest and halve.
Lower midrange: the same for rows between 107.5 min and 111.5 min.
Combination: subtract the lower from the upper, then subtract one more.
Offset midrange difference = -0.72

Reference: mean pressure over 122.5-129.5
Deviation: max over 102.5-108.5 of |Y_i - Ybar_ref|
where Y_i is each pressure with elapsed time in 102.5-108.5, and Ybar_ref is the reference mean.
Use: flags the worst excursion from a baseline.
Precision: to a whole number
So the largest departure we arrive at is 84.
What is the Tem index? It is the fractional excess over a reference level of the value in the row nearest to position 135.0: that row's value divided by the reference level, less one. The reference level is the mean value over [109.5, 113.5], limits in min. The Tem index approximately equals 0.10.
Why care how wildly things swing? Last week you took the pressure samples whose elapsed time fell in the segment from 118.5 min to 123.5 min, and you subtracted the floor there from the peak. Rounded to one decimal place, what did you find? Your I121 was 24.7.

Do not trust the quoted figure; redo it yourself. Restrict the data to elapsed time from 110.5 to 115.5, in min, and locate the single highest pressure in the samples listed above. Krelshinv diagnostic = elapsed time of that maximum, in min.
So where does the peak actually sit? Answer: 115.0 min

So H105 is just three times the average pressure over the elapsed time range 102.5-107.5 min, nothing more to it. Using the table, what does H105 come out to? 1108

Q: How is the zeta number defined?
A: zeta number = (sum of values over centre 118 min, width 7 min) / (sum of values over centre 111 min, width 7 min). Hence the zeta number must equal 1.26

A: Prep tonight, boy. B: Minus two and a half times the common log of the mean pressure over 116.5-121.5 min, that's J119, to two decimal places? -6.72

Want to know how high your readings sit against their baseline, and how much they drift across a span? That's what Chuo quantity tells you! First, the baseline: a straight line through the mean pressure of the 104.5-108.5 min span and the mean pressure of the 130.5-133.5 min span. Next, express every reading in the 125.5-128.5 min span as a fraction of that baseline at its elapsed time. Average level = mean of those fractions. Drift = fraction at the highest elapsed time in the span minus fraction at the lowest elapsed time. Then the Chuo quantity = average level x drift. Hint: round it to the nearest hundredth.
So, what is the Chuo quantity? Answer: -0.04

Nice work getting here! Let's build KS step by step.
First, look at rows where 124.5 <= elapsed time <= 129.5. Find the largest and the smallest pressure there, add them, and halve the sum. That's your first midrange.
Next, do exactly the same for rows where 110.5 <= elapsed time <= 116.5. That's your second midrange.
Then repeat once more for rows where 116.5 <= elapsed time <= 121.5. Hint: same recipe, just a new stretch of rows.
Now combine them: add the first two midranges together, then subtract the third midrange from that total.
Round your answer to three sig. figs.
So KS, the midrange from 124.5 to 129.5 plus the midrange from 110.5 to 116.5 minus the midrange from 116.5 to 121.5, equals 370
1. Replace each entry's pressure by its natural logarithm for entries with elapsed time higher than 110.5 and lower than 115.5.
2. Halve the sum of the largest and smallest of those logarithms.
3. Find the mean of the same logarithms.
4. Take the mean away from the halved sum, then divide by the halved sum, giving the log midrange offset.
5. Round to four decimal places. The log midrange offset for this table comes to 0.0015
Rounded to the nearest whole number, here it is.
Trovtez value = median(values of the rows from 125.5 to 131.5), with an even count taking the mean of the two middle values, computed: 435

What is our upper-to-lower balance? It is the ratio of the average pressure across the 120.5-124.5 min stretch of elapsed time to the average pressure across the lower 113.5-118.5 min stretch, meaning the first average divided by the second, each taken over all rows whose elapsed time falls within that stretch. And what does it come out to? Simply 1.09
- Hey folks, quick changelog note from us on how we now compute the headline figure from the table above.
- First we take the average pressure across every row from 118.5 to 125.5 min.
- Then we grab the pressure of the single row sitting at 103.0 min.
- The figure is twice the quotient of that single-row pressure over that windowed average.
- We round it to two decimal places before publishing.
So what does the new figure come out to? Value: 1.54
